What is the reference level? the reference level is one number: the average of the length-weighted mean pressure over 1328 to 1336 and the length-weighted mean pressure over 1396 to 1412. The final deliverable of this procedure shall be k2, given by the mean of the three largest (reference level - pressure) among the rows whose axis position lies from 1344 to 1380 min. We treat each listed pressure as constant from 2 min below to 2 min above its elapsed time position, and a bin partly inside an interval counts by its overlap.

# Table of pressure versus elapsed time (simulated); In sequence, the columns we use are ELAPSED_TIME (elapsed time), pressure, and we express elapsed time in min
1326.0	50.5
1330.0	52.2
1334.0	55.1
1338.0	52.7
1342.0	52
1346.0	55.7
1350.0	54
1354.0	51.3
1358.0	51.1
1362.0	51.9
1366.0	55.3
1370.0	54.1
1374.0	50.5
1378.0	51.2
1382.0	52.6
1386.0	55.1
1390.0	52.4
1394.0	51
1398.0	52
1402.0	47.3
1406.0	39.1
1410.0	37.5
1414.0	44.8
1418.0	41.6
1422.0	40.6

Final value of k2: -2.1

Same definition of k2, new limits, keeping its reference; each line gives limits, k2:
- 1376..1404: -1.0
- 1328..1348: -3.5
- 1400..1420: 9.4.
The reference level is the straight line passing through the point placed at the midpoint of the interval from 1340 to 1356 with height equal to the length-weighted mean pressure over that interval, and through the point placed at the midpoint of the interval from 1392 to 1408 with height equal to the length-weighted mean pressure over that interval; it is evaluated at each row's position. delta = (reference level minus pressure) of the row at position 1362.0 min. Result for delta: 0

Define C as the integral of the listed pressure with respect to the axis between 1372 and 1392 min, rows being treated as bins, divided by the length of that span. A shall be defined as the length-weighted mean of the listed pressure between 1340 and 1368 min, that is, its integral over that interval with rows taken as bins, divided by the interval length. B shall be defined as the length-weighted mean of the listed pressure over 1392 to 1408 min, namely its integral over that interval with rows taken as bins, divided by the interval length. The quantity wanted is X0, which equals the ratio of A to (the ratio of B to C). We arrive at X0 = 59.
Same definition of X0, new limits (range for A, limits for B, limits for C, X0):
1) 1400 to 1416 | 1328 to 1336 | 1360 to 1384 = 41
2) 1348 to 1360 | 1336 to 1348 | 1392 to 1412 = 44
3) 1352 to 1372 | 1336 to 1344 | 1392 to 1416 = 46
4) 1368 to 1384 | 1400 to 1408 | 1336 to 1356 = 64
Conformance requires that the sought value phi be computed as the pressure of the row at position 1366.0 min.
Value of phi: 55.3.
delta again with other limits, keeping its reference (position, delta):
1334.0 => 0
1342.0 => 2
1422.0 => 4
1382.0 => -3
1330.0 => 3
